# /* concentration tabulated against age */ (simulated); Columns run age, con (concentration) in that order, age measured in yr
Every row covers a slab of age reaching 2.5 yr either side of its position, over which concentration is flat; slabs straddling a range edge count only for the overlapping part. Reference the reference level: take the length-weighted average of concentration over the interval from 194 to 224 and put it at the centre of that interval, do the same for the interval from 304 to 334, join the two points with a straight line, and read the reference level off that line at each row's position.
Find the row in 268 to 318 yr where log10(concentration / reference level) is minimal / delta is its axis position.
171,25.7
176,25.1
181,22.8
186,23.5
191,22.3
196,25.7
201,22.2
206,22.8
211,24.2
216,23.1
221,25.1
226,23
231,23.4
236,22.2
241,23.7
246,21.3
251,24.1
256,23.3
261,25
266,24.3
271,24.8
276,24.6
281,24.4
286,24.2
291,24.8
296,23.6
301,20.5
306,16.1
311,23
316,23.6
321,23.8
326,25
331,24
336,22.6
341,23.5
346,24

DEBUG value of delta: 306 yr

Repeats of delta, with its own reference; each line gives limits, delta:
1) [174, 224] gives 201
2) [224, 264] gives 246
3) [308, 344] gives 336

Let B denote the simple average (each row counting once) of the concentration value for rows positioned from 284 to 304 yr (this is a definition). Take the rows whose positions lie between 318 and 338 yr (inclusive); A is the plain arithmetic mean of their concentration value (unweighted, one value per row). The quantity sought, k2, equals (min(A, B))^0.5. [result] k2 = 4.82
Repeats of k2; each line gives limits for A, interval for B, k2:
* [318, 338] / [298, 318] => 4.56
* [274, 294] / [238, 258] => 4.81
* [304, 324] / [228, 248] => 4.65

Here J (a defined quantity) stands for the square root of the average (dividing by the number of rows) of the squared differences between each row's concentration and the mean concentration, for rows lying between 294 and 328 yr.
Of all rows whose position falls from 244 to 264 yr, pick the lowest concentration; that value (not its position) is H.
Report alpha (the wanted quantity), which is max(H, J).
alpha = 21.3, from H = 21.3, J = 2.80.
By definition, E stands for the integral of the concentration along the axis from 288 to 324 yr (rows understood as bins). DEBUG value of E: 802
